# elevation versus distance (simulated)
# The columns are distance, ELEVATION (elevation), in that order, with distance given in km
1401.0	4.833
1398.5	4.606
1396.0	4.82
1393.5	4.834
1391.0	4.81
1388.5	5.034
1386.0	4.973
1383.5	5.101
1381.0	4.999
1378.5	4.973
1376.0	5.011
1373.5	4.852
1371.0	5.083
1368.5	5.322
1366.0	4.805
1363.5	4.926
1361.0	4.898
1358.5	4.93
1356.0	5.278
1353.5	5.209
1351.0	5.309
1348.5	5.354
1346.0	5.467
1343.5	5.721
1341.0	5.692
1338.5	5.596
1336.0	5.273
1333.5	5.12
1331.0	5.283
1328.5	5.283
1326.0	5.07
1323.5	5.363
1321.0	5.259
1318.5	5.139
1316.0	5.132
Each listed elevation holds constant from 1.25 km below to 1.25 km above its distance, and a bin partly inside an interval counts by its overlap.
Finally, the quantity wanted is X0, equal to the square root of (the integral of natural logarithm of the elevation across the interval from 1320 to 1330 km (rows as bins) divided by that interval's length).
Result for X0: 1.29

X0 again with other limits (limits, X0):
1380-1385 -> 1.27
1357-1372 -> 1.27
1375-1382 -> 1.27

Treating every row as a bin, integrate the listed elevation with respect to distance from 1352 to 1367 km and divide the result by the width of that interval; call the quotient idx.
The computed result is 5.02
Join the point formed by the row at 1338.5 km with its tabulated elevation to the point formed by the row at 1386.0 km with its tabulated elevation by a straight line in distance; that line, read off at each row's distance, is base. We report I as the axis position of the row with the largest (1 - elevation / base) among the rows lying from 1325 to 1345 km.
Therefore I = 1326.0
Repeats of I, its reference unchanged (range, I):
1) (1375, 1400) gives 1398.5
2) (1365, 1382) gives 1366.0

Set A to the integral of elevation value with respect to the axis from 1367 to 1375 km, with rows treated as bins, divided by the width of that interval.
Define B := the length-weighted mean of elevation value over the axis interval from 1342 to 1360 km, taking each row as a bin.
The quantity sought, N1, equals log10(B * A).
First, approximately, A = 5.07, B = 5.32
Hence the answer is 1.43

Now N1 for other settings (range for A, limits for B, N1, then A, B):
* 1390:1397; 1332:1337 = 1.40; 4.82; 5.20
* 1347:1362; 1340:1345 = 1.47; 5.17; 5.70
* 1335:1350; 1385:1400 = 1.43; 5.52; 4.84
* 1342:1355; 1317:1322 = 1.45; 5.41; 5.19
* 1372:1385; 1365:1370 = 1.40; 4.99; 5.08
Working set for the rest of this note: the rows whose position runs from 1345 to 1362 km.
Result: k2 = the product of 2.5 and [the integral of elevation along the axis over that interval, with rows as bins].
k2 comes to 221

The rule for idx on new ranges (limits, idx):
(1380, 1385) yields 5.05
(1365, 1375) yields 5.02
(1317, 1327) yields 5.21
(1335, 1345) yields 5.58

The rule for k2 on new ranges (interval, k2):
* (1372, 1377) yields 62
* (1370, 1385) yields 188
